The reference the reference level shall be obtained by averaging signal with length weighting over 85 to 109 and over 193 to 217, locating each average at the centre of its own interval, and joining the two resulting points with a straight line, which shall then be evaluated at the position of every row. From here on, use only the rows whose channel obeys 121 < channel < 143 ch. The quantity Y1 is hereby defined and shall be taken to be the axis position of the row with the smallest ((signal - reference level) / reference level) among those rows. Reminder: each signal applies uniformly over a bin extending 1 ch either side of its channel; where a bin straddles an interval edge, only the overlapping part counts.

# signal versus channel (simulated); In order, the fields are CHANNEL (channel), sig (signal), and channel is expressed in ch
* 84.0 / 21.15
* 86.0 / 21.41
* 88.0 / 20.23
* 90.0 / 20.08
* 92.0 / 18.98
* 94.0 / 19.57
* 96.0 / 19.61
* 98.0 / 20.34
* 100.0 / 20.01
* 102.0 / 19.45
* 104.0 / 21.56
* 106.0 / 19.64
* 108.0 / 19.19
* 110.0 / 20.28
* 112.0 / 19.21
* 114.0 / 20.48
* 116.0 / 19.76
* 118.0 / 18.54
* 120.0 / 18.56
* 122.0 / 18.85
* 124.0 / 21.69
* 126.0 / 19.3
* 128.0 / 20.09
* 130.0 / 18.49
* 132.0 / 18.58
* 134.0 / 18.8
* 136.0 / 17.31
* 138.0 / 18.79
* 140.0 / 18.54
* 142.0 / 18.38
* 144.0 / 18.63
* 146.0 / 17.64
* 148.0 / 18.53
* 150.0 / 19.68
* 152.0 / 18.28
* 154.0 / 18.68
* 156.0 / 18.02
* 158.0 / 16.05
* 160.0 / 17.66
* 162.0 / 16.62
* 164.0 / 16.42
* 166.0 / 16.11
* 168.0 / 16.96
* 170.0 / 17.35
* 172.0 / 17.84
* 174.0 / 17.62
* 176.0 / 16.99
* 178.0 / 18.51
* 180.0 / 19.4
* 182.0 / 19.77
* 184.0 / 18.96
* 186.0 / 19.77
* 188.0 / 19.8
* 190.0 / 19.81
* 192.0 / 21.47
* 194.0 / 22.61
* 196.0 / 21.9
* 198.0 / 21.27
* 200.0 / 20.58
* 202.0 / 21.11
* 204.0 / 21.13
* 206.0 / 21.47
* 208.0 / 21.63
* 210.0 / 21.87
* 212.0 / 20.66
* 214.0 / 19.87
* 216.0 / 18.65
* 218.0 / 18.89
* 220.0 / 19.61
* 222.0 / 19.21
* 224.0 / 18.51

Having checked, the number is 136.0 ch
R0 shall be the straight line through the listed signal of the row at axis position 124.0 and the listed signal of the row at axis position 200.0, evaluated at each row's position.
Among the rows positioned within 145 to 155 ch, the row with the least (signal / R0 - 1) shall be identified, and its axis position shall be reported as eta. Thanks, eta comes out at 146.0 ch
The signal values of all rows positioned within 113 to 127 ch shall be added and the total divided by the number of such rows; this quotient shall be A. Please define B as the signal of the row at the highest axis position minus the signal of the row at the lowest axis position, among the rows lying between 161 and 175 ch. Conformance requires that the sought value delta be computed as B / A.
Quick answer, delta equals 0.05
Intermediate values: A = 19.6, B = 1.0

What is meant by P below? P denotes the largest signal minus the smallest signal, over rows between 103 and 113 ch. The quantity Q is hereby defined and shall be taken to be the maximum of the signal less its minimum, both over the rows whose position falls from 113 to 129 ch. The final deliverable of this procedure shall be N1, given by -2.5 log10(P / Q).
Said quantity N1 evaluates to 0.3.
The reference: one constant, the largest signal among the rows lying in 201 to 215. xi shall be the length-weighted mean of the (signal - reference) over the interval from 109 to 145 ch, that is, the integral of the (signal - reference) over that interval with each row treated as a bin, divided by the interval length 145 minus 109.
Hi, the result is -2.7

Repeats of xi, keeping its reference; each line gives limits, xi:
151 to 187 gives -4.0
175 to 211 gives -1.4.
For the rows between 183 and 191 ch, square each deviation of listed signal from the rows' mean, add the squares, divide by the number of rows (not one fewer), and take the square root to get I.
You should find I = 0.36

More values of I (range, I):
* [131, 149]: 0.49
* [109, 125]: 1.03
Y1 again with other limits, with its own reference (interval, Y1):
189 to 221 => 216.0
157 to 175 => 166.0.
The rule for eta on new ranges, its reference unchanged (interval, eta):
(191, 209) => 200.0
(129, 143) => 136.0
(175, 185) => 176.0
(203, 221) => 216.0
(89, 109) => 92.0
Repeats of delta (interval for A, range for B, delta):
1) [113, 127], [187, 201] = 0.04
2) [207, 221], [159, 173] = 0.01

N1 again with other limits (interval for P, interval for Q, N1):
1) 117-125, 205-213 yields -1.0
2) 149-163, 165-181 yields -0.1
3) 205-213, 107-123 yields 0.5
